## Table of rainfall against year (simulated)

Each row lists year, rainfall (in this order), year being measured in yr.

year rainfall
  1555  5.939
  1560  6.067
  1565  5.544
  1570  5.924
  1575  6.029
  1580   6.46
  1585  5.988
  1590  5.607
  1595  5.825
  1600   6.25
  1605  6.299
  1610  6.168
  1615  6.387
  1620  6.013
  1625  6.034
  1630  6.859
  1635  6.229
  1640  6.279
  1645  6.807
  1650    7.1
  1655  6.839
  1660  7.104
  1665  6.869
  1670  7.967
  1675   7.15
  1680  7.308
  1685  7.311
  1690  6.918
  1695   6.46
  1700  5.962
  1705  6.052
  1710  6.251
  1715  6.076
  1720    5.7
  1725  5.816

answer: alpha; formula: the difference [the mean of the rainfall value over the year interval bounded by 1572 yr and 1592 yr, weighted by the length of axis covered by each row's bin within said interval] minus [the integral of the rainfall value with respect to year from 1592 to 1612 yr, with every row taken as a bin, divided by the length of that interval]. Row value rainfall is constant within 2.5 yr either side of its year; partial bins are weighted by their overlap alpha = -0.1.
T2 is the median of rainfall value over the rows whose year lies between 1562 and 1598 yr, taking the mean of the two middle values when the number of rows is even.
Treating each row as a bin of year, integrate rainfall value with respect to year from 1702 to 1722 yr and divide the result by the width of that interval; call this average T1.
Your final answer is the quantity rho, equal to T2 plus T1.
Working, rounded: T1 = 6.0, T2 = 5.9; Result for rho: 12.0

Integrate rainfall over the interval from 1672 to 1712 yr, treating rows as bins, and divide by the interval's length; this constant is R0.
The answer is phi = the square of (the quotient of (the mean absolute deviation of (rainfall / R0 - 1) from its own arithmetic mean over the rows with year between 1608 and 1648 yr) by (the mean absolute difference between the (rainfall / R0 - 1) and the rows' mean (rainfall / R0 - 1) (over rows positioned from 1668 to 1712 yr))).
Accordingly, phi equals 0.2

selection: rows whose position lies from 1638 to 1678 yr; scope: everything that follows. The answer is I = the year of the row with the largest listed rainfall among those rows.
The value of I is 1670 yr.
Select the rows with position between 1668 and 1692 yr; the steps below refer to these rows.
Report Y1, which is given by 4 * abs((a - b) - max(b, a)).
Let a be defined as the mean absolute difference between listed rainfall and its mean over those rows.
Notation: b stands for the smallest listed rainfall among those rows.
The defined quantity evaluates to 54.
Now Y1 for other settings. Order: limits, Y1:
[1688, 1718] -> 47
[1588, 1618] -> 44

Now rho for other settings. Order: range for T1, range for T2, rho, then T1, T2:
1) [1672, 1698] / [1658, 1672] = 14.1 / 7.0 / 7.1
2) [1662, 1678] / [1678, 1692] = 14.6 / 7.3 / 7.3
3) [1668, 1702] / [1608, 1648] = 13.3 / 7.0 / 6.3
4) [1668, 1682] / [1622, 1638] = 13.7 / 7.5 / 6.2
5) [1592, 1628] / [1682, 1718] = 12.4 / 6.1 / 6.3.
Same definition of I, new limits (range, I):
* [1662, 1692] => 1670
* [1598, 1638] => 1630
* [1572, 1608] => 1580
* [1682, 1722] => 1685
